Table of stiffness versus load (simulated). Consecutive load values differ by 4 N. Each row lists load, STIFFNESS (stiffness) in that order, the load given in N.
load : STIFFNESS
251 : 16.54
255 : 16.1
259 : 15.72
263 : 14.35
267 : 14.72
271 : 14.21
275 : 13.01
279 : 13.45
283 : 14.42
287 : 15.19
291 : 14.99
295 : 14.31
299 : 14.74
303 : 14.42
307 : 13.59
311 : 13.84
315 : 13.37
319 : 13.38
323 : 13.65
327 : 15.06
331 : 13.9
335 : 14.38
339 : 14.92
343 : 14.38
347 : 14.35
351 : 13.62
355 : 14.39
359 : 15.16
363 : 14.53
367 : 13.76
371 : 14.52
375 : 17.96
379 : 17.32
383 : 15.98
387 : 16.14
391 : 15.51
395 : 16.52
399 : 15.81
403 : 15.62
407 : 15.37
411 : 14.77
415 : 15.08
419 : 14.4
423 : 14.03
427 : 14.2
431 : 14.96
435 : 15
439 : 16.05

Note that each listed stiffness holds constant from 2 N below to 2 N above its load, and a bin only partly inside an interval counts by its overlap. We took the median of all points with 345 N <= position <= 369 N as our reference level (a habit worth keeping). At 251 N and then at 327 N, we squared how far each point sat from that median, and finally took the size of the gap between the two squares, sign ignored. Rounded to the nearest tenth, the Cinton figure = 4.2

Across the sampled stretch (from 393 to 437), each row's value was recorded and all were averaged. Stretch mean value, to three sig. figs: 15.1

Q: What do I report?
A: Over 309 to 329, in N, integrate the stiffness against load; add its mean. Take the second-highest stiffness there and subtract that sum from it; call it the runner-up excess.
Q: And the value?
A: -277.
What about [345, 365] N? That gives -288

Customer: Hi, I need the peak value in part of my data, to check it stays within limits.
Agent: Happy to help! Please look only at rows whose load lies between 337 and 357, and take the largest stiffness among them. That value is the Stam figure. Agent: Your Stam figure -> 14.92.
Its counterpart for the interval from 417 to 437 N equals 15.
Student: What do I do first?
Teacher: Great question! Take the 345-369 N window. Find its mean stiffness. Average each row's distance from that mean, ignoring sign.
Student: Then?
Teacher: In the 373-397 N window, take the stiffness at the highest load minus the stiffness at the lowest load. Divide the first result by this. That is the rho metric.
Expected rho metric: -0.28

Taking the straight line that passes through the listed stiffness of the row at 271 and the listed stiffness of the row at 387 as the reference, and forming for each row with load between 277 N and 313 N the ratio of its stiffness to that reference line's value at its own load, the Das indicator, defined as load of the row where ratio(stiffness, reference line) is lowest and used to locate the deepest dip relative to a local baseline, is 307 N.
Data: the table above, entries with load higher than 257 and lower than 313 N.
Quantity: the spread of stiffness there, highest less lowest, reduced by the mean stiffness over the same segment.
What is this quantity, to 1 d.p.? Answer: -11.6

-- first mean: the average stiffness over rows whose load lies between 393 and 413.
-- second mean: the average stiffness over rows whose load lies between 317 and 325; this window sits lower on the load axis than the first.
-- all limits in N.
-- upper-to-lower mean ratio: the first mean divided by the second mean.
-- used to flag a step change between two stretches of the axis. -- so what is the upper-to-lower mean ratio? 1.16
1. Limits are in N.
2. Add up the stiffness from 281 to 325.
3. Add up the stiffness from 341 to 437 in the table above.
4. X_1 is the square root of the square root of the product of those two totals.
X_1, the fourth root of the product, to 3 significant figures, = 15.4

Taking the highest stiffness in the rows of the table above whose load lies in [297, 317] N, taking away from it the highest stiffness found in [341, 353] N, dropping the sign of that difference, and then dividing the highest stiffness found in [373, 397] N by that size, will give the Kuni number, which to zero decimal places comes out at 50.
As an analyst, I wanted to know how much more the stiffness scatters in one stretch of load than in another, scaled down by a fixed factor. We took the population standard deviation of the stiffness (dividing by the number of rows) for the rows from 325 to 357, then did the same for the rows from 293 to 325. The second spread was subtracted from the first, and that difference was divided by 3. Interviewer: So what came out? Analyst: -0.01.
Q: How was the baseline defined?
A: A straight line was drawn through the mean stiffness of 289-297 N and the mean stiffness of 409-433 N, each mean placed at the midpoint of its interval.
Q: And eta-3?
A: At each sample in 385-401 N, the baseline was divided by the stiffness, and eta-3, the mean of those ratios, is 0.91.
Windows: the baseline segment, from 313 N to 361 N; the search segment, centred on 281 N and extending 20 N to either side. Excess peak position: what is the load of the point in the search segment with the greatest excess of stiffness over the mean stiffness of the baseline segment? 287 N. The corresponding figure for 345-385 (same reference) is 375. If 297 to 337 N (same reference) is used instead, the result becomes 327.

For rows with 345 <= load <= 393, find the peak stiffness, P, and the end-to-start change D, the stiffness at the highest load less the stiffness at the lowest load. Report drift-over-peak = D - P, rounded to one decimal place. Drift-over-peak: -16.8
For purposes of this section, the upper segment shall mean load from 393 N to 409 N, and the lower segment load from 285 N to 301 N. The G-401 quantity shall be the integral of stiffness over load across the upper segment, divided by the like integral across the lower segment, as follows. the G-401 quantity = 1.069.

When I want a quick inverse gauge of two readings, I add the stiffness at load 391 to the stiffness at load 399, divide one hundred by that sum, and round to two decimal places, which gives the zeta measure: 3.19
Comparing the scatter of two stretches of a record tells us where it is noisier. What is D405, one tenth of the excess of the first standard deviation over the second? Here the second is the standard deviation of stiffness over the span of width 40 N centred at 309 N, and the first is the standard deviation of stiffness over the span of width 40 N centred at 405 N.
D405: 0.01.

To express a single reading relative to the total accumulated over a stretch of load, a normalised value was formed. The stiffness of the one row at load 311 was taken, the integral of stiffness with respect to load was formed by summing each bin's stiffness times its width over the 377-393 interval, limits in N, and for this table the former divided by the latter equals 0.053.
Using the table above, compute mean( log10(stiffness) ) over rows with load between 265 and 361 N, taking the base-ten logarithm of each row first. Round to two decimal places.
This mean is 1.15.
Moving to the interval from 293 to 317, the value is 1.15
